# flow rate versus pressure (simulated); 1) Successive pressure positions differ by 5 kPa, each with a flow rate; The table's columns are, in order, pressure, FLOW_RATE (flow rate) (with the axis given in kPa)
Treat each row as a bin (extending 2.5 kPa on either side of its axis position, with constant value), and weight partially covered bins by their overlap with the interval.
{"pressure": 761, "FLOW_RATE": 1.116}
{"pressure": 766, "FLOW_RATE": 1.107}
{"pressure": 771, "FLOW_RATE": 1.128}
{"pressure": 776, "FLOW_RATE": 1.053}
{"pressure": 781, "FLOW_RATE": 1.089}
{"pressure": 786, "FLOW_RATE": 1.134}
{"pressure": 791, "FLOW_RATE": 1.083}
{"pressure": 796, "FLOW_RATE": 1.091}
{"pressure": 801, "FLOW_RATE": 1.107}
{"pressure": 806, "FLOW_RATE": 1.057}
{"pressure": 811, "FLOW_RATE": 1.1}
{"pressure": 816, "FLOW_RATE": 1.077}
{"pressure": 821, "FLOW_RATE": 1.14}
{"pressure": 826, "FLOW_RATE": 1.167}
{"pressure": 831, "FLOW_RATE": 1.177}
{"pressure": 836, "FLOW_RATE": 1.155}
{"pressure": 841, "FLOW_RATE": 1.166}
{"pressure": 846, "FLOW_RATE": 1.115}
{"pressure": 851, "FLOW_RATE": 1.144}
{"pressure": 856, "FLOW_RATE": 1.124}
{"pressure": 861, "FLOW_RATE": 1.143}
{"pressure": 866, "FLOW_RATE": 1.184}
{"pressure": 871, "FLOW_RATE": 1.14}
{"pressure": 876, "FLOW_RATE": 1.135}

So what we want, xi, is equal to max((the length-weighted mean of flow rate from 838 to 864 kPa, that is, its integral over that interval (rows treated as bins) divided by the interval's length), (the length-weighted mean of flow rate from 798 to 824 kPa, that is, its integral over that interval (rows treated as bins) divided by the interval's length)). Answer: 1.14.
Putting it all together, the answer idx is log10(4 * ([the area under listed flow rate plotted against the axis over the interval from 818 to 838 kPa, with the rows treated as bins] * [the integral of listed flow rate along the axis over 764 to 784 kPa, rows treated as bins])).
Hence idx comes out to 3.31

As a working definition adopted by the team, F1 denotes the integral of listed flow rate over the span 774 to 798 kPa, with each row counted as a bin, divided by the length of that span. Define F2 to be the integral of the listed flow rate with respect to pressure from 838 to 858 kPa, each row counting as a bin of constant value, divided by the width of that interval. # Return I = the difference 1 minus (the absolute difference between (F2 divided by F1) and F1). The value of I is 0.95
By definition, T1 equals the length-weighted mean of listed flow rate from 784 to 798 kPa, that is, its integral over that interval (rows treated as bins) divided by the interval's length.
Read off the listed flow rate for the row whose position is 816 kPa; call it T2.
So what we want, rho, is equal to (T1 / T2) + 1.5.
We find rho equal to 2.52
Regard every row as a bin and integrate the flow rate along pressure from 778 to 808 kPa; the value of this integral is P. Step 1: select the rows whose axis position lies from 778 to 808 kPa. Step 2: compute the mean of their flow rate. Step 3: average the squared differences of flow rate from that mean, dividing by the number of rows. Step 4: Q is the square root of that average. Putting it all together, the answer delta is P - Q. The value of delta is 33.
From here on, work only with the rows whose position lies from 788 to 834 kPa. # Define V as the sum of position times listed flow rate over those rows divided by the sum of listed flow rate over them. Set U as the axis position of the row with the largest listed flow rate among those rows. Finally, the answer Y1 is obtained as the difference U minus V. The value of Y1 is 19.7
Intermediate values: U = 831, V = 811.3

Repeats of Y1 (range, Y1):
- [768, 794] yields 5.0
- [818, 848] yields -2.4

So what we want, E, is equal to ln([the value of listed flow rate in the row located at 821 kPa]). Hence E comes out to 0.131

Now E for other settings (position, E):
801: 0.102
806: 0.055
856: 0.117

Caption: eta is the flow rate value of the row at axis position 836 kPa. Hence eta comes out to 1.155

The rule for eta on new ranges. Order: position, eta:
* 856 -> 1.124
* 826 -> 1.167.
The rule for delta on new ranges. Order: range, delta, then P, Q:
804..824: 22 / 22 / 0.0309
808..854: 52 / 52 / 0.0319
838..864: 30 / 30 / 0.0177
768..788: 22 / 22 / 0.0327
